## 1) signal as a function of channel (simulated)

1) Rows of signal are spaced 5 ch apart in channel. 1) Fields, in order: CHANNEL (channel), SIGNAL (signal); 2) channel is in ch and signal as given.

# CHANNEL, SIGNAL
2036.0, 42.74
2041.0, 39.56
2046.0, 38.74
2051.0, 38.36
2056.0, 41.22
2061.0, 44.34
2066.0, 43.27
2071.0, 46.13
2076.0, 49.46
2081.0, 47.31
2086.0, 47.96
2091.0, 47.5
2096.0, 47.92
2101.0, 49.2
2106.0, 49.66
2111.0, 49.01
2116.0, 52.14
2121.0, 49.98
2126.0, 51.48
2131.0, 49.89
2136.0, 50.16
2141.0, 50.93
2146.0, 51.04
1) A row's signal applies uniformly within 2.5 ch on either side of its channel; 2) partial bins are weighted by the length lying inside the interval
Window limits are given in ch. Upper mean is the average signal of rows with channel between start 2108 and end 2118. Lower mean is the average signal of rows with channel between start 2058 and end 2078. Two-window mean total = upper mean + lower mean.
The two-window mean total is 96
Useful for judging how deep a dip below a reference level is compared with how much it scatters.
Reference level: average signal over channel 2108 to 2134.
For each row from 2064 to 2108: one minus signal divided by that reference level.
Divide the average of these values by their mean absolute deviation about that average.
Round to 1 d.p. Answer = 2.1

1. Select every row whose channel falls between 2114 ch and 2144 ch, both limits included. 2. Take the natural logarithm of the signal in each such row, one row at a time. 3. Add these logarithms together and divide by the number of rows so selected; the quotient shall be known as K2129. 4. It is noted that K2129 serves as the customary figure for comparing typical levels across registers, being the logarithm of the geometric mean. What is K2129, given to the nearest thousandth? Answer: 3.927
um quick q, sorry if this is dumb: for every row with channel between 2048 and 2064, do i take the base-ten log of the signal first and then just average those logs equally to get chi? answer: 1.615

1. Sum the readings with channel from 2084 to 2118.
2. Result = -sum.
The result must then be -343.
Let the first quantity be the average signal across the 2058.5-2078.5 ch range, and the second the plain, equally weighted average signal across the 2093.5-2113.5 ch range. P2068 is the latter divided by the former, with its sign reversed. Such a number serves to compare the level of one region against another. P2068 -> -1.07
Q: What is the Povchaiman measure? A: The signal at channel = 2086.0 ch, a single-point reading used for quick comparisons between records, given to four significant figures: 47.96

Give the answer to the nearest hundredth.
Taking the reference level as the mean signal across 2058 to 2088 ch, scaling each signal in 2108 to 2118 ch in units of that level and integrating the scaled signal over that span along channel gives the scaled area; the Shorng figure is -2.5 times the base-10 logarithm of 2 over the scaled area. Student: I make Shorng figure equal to 1.84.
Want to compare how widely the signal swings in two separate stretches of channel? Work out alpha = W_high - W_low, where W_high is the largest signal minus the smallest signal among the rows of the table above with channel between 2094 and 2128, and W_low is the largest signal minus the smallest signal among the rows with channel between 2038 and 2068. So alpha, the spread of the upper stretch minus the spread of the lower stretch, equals -1.8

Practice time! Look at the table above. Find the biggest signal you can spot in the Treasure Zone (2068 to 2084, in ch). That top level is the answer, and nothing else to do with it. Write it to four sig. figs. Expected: 49.46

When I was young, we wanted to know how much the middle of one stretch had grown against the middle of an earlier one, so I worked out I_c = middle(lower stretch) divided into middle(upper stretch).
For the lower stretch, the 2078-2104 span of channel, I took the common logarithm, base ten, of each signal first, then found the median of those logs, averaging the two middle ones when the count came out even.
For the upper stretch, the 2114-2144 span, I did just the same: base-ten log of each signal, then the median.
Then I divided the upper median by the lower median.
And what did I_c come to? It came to 1.014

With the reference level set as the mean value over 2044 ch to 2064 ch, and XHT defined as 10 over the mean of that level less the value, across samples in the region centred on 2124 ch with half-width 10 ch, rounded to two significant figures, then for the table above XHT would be -1.0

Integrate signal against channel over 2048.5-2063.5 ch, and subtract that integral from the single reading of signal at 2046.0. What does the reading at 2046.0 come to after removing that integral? -581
